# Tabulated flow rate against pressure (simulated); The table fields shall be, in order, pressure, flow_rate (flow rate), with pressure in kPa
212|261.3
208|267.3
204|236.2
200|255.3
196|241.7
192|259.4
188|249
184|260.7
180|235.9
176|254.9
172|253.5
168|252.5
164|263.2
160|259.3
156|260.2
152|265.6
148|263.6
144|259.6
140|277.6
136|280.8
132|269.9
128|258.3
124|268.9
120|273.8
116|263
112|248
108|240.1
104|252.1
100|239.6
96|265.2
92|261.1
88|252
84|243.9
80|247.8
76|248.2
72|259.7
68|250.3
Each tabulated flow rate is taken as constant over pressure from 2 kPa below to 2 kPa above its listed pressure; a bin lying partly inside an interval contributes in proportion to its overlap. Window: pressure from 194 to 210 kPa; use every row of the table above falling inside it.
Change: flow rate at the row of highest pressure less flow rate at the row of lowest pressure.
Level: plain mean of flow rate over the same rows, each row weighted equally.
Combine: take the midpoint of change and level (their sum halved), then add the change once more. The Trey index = 163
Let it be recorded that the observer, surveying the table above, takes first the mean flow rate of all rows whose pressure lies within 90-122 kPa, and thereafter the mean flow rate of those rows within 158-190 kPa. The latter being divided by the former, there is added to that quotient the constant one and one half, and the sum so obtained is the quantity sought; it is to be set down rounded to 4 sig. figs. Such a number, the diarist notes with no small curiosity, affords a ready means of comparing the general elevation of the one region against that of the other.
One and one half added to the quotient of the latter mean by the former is 2.493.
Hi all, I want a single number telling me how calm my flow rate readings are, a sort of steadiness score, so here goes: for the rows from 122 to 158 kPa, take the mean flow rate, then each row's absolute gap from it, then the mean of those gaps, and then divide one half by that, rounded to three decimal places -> 0.079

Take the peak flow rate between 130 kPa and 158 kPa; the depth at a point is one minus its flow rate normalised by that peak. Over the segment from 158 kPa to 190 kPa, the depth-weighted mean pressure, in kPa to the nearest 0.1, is 175.2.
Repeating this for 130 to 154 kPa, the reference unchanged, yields 144.7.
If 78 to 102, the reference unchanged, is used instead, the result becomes 89.6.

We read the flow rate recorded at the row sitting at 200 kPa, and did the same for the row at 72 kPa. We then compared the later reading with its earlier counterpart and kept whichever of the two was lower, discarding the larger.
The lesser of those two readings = 255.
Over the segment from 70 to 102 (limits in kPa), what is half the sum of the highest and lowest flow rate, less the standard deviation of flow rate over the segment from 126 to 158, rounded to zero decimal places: 244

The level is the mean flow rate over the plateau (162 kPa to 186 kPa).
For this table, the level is 253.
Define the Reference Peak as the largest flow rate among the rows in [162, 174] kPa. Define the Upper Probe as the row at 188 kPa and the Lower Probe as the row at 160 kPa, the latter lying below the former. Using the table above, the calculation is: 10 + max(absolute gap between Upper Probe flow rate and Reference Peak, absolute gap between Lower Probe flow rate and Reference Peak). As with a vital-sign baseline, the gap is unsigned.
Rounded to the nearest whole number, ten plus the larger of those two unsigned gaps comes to 24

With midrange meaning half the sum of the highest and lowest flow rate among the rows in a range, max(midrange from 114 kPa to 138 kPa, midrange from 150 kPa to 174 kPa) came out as 270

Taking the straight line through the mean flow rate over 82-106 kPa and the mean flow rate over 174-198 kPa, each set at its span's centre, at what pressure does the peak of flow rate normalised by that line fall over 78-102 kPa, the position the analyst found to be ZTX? 96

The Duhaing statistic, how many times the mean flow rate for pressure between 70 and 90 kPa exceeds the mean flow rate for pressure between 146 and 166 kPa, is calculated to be 0.95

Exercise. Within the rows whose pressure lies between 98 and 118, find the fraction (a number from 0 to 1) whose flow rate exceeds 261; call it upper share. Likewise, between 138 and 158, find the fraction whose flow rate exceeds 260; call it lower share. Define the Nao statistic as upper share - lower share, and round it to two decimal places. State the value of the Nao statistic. -0.60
